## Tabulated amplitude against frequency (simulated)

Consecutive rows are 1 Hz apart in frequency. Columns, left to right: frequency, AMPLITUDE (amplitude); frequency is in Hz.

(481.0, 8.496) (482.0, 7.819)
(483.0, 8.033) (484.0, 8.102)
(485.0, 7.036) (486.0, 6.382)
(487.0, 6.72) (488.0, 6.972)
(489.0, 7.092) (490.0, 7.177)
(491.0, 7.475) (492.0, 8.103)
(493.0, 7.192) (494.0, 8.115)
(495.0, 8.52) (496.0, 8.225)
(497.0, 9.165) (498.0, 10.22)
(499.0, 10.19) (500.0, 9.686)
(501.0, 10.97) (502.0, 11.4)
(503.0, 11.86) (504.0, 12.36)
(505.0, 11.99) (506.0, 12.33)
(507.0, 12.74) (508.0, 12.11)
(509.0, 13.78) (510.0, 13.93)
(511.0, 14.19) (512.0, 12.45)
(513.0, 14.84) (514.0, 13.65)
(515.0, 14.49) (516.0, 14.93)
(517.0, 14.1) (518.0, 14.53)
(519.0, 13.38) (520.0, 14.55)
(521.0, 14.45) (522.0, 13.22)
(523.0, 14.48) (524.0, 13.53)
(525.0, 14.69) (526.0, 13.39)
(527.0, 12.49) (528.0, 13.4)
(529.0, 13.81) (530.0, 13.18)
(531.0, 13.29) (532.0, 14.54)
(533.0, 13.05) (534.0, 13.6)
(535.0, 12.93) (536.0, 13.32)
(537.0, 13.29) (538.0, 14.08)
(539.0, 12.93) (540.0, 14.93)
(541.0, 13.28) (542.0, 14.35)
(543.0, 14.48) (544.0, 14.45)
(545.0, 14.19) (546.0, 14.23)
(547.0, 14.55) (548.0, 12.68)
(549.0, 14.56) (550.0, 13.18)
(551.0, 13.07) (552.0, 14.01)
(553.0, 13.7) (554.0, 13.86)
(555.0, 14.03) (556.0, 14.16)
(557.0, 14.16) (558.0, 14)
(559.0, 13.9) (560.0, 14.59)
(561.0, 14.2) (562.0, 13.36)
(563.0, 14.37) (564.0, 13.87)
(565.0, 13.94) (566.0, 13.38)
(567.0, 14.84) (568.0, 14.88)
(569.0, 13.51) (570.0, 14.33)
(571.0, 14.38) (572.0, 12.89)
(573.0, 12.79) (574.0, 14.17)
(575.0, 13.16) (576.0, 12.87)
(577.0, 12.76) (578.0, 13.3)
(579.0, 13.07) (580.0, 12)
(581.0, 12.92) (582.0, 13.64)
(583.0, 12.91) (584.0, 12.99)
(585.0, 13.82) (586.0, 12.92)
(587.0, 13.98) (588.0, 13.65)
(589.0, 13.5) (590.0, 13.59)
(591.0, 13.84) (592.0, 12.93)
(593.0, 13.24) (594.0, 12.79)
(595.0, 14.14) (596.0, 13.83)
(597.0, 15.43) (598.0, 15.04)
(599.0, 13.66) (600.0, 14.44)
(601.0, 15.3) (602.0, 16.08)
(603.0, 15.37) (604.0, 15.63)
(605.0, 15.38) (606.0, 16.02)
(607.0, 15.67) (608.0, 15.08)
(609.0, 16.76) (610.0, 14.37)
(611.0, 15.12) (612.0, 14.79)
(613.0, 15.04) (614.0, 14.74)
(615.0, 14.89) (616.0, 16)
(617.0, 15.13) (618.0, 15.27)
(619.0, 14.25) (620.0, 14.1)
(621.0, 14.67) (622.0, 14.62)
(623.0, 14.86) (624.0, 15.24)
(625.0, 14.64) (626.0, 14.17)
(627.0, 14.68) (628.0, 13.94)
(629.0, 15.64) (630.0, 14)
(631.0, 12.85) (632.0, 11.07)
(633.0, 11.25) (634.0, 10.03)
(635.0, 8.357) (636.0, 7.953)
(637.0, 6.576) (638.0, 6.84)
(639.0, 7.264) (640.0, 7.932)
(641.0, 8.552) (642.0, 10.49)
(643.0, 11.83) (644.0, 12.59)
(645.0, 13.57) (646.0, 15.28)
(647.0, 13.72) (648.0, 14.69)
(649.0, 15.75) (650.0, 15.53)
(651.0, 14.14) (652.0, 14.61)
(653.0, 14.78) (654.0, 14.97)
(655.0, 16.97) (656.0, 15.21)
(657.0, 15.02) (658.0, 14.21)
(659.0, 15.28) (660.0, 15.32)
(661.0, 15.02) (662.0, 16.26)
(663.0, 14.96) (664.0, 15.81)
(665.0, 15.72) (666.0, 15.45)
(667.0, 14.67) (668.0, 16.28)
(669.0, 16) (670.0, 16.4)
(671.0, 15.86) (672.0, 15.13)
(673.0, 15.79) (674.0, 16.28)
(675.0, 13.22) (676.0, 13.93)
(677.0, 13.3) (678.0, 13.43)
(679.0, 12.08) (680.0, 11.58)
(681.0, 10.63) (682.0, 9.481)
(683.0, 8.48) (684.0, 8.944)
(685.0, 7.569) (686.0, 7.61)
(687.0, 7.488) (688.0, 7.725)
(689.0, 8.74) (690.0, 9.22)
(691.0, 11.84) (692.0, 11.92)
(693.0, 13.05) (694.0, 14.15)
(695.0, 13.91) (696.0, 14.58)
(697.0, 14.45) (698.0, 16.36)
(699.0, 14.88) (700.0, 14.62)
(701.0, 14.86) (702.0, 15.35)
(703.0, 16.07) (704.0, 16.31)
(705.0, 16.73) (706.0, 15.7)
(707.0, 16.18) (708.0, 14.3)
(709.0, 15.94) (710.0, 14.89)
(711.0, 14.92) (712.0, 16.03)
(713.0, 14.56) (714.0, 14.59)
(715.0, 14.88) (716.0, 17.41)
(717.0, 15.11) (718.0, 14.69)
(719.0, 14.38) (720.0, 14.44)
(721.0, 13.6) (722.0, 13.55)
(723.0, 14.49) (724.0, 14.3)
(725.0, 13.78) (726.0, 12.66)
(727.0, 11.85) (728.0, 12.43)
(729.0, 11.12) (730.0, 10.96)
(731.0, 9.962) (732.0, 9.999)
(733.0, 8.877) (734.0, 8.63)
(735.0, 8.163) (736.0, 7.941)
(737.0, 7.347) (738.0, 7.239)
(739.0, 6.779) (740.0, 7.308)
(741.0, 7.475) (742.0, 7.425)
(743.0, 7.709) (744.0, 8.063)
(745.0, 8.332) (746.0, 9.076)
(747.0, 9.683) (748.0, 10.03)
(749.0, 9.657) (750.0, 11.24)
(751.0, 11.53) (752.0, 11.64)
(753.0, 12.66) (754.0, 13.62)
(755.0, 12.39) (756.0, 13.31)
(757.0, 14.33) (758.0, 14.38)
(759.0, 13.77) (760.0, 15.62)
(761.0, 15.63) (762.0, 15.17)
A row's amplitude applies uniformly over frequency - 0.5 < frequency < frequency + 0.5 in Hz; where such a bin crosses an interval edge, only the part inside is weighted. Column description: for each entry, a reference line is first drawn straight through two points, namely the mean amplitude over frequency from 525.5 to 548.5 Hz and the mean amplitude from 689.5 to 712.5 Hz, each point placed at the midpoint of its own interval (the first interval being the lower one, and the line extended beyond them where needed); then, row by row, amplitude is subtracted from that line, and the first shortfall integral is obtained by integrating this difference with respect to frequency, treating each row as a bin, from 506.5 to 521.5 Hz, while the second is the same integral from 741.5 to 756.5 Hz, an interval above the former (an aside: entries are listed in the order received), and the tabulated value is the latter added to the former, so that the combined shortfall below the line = 62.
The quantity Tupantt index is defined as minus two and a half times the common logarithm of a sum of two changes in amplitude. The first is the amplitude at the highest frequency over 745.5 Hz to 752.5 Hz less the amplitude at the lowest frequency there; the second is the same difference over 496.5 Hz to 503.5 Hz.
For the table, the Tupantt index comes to -1.8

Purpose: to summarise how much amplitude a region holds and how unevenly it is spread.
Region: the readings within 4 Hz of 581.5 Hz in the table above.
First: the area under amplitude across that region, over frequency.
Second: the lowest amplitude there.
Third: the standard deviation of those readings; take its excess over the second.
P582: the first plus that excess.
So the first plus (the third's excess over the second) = 93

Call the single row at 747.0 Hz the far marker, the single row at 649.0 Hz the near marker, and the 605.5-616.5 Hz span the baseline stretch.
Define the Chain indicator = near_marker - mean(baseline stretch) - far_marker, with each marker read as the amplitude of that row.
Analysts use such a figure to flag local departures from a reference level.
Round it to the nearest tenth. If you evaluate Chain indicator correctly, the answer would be -9.2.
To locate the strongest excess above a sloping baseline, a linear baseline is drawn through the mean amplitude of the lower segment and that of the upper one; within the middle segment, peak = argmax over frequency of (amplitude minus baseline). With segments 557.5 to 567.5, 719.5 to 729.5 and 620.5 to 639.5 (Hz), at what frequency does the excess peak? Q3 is 629.0 Hz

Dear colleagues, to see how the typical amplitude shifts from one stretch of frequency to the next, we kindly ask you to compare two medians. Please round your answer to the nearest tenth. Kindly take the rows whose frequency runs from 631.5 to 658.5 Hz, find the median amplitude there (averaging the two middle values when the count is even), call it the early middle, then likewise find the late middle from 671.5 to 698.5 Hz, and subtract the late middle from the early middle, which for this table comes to 1.5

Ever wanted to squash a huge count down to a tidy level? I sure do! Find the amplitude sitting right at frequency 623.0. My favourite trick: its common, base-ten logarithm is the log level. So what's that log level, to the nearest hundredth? 1.17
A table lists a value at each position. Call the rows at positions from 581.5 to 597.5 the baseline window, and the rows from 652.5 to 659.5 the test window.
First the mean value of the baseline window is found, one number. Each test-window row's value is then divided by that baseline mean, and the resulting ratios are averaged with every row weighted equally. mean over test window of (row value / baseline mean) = 1.12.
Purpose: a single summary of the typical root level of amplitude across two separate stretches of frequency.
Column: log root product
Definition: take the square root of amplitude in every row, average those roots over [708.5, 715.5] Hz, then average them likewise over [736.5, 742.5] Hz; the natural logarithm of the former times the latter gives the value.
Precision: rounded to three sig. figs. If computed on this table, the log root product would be 2.35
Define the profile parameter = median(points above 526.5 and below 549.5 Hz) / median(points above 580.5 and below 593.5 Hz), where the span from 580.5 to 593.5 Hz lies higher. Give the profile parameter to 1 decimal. 1.0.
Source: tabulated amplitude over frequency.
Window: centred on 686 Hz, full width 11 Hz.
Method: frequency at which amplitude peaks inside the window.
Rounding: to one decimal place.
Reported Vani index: 691.0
